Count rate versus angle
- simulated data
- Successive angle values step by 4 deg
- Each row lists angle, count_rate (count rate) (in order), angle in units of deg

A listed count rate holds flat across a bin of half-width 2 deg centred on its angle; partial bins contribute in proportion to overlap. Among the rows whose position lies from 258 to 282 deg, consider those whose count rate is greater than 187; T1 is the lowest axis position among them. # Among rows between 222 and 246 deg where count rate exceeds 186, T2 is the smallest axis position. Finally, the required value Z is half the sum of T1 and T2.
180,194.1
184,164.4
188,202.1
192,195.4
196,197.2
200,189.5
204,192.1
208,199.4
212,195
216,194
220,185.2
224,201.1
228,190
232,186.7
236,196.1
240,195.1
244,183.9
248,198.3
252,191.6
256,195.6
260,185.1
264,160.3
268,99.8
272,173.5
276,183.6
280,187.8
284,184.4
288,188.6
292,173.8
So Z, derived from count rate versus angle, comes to 252 deg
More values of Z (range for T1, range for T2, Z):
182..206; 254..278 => 222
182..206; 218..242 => 206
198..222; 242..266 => 224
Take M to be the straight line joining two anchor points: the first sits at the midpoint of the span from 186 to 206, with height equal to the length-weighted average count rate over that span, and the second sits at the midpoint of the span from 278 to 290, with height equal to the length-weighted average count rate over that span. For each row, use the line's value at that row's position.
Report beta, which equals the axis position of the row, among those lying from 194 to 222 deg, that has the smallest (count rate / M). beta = 220 deg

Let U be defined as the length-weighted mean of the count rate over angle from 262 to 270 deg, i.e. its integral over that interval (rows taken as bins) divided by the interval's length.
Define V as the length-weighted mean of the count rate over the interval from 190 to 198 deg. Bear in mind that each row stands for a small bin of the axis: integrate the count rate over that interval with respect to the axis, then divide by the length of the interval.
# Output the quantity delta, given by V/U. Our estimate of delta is 1.51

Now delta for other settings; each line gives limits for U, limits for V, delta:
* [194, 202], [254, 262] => 0.98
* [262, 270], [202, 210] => 1.51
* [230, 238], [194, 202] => 1.01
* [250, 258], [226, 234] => 0.97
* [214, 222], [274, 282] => 0.98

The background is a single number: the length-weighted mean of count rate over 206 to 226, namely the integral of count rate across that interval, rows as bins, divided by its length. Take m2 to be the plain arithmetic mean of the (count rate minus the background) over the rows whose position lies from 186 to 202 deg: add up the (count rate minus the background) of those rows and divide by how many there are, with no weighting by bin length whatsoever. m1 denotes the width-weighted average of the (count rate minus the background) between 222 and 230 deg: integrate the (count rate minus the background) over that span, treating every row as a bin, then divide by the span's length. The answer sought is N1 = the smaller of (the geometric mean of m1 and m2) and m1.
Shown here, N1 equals 0.6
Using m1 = 0.6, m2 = 1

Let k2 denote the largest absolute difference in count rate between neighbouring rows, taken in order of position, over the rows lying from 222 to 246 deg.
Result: 11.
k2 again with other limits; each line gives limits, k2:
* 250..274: 74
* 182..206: 38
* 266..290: 74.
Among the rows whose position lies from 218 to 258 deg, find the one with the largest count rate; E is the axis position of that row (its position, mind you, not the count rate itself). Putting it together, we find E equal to 224 deg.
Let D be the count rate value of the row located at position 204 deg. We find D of 192.1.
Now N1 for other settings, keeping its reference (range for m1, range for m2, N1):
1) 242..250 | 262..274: -3.8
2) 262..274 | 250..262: -50.4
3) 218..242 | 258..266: -2.6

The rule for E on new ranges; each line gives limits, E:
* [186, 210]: 188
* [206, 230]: 224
